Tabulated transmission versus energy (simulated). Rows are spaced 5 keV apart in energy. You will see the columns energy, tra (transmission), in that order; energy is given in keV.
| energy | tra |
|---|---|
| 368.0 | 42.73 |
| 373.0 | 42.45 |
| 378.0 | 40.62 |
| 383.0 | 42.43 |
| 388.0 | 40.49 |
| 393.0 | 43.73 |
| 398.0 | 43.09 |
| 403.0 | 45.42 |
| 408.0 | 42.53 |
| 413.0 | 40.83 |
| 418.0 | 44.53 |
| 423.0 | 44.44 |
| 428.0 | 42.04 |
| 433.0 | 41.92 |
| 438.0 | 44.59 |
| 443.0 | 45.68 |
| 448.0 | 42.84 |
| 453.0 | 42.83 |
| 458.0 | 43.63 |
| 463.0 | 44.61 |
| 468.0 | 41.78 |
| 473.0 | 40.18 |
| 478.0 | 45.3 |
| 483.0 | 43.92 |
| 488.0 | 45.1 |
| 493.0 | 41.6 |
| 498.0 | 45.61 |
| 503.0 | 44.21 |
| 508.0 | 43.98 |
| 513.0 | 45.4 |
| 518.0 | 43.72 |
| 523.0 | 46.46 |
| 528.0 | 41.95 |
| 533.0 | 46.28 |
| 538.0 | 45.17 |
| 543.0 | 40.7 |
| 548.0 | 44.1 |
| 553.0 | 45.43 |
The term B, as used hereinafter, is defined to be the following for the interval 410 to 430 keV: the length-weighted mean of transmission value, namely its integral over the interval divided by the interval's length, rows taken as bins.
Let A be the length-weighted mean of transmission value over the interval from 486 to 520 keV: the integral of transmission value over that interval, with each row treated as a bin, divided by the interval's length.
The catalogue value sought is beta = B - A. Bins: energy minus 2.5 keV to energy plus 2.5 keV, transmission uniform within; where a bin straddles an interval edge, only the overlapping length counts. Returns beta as -1.3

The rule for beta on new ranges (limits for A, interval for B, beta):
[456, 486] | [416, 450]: 0.5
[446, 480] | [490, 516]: 1.2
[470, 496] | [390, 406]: 0.7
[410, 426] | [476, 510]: 1.0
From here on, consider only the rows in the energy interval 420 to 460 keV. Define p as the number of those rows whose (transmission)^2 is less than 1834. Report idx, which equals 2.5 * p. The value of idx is 5.0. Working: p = 2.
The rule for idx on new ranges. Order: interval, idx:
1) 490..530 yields 5.0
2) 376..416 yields 12.5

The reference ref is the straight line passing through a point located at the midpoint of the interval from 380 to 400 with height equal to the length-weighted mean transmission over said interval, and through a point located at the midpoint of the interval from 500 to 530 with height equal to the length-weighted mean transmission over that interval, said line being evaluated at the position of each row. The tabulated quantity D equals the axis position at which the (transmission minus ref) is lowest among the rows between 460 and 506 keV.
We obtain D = 473.0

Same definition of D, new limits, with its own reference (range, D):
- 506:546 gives 543.0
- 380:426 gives 413.0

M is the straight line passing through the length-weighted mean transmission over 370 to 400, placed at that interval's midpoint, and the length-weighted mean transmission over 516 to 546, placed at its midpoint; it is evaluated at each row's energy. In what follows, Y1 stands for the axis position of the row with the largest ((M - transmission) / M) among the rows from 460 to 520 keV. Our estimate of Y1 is 473.0 keV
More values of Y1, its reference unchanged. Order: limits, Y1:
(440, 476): 473.0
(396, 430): 413.0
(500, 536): 528.0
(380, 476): 473.0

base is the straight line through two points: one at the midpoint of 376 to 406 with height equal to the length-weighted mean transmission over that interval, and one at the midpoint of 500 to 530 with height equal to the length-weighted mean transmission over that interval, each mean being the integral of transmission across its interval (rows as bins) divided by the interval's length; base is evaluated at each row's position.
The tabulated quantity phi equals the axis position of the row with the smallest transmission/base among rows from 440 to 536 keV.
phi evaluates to 473.0 keV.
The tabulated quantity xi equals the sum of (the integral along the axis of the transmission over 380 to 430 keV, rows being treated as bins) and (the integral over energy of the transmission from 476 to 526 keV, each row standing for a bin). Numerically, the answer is 4372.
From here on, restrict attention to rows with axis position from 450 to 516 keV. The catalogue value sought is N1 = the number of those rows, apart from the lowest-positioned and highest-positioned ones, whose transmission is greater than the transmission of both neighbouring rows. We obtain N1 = 4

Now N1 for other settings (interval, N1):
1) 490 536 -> 3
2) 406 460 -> 2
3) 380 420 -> 2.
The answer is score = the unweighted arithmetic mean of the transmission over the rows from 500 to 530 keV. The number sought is 44.3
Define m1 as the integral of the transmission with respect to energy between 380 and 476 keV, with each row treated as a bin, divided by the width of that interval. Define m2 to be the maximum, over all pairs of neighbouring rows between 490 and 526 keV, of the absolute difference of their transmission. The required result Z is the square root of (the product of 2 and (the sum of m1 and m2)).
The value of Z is 9.70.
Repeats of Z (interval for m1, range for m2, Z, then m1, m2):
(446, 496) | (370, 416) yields 9.64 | 43.2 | 3.24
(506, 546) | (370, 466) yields 9.79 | 44.2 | 3.70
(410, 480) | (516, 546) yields 9.77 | 43.2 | 4.51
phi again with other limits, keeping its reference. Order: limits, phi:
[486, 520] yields 493.0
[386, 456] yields 388.0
